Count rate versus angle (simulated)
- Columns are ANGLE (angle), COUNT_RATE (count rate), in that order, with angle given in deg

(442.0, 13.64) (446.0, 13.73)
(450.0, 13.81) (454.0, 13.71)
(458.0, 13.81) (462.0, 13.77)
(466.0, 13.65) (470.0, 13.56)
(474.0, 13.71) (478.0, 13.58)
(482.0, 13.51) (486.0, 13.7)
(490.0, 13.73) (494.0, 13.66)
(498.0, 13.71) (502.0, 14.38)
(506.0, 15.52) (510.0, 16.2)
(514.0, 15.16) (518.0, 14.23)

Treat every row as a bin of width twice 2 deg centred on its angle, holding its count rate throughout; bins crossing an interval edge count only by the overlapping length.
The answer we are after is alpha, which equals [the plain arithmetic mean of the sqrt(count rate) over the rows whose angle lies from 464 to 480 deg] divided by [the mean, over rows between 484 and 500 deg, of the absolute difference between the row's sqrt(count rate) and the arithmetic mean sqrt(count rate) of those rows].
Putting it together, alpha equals 1366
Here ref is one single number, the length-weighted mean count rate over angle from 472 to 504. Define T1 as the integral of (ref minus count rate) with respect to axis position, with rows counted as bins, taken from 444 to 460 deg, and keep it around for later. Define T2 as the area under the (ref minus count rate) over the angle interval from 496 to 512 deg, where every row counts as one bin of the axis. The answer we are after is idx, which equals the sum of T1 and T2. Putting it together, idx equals -20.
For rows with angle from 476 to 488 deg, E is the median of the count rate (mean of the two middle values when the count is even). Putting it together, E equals 13.6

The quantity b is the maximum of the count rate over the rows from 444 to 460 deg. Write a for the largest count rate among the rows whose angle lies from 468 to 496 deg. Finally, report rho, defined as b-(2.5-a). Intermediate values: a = 13.73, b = 13.81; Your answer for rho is 25.0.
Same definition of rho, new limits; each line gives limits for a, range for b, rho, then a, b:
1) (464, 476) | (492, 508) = 26.7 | 13.71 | 15.52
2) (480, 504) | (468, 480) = 25.6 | 14.38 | 13.71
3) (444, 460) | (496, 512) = 27.5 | 13.81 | 16.2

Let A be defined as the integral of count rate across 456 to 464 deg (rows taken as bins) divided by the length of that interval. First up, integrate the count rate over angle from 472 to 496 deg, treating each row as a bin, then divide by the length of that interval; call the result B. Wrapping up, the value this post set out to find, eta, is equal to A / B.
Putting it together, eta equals 1.01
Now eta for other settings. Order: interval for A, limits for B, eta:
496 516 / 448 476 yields 1.09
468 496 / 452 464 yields 0.99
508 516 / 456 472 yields 1.14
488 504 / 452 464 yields 1.01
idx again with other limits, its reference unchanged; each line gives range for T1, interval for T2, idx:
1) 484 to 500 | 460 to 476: 2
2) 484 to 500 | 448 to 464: 0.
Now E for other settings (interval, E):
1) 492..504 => 13.7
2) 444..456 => 13.7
